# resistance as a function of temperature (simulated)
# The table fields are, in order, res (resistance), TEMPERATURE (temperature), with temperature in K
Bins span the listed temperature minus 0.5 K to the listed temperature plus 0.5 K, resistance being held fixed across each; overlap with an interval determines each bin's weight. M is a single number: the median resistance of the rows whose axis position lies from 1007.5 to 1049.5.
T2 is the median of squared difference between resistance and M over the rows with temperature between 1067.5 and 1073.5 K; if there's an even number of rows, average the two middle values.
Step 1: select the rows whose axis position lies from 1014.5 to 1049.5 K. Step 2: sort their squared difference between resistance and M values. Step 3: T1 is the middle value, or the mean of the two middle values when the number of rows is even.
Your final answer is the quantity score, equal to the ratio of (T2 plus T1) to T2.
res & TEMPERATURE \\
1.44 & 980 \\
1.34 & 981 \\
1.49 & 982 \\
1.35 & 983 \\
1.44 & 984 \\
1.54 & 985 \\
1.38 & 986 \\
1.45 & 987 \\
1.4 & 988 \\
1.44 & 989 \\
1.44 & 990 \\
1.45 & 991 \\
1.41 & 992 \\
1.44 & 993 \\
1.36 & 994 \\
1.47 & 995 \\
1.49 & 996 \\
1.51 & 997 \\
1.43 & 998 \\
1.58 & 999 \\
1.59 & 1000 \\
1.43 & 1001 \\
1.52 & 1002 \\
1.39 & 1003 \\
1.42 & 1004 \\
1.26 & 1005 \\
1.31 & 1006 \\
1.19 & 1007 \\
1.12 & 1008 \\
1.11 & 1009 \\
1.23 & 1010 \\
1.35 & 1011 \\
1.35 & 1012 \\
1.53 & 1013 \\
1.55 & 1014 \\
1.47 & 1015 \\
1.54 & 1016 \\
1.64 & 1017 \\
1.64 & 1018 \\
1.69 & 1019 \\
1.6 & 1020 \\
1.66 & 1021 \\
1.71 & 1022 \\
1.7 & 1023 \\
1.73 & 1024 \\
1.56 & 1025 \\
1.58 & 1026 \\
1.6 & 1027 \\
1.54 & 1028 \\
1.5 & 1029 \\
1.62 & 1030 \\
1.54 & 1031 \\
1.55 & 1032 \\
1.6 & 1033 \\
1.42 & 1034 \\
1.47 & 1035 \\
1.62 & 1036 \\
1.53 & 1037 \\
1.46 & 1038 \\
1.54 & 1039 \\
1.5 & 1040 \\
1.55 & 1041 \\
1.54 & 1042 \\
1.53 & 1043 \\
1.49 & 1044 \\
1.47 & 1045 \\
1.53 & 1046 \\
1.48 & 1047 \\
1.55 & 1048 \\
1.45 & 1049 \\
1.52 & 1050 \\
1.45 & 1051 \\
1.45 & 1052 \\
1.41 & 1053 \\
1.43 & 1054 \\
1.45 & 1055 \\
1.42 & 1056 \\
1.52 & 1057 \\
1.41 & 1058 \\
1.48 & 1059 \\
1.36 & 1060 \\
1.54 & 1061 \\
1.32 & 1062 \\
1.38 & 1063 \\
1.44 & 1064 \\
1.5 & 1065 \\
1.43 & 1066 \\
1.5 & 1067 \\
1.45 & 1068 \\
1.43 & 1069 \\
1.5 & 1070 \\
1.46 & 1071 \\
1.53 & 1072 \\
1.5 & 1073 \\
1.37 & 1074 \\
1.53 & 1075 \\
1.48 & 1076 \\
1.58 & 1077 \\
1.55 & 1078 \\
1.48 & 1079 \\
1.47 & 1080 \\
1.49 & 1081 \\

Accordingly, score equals 1.9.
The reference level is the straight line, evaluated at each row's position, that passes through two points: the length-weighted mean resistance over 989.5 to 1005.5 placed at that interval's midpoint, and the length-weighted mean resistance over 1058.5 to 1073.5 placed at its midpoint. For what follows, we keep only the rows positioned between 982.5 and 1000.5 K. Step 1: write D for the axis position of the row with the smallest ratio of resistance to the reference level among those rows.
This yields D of 983 K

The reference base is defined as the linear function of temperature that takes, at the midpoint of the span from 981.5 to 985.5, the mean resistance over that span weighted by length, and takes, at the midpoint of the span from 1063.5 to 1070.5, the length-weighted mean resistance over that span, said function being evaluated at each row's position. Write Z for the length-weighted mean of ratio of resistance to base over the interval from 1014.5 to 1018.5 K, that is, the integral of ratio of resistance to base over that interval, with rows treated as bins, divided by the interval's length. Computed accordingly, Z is 1.08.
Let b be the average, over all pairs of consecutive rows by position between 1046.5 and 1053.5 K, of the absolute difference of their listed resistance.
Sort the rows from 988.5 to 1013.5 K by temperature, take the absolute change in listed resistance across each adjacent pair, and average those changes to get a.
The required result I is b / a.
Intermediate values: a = 0.075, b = 0.0583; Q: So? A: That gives 0.78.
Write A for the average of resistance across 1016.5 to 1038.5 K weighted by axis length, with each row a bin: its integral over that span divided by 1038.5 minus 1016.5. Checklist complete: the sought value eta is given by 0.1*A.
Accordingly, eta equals 0.159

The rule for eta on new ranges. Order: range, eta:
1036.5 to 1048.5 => 0.151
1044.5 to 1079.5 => 0.147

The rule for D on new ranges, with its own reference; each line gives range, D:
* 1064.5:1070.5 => 1069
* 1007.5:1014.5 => 1009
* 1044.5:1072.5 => 1062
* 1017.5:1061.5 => 1060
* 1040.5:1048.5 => 1045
